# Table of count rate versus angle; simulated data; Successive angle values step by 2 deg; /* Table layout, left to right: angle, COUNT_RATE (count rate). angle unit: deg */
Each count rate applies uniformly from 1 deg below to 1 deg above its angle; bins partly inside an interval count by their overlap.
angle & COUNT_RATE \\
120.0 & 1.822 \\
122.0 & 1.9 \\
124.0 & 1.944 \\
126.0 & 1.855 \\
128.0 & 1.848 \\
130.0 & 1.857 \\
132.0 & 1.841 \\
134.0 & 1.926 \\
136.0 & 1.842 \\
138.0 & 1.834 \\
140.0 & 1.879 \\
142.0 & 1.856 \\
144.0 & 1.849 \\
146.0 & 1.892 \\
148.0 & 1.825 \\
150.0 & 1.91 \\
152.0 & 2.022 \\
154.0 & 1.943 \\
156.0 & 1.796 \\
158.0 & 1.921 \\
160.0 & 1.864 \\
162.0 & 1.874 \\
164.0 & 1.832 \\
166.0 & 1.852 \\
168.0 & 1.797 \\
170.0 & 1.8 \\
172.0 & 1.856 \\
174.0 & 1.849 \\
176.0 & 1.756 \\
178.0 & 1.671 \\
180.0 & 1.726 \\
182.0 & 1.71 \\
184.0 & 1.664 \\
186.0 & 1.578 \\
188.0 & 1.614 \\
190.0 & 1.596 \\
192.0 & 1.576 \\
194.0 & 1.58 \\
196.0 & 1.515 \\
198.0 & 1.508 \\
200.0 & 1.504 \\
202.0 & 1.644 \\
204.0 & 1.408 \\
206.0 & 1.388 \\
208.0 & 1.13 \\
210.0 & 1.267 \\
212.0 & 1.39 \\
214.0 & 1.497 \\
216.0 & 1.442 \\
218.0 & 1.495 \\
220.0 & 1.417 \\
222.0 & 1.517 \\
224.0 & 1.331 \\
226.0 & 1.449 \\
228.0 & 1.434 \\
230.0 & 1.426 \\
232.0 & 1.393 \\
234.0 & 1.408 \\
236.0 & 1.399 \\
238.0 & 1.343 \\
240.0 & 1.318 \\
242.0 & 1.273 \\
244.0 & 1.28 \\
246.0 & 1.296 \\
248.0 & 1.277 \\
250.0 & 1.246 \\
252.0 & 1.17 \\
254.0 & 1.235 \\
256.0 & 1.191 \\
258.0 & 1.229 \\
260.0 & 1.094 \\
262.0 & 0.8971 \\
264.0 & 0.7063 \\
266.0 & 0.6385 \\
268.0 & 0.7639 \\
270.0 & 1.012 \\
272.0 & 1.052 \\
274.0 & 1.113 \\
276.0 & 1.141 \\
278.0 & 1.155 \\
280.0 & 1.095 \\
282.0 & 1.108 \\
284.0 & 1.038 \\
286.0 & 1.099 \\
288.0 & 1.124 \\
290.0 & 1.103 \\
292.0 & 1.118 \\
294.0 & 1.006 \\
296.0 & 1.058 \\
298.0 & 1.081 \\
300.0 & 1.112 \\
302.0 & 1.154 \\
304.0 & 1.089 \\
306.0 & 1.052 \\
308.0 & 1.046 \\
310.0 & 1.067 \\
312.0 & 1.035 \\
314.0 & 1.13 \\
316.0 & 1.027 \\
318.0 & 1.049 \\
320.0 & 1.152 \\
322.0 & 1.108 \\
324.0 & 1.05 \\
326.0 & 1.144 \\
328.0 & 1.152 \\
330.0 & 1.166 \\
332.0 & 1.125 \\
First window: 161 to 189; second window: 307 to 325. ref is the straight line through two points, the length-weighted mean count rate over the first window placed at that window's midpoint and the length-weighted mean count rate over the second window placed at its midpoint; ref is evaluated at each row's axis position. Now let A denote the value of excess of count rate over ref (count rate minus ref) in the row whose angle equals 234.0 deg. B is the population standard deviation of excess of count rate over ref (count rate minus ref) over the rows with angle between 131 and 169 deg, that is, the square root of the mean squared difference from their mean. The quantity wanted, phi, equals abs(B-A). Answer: 0.13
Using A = -0.06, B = 0.072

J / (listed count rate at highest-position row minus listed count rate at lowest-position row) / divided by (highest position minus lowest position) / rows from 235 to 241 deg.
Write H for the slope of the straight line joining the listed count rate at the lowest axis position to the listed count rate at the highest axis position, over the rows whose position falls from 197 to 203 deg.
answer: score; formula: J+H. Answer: 0.01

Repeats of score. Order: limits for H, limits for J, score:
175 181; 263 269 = 0.01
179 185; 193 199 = -0.03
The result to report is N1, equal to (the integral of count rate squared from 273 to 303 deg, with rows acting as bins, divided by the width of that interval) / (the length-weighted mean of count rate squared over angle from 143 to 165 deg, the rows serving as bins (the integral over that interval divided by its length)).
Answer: 0.34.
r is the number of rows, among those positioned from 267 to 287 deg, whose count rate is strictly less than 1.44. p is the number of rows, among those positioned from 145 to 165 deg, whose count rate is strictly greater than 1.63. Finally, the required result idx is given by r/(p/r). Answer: 10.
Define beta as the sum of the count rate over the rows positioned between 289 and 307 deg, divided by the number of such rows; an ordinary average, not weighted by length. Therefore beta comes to 1.09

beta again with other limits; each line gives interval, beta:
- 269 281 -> 1.09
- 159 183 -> 1.80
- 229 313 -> 1.13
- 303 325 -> 1.07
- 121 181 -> 1.85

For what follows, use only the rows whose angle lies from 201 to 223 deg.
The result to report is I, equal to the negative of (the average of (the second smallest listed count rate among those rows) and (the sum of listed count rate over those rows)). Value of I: -8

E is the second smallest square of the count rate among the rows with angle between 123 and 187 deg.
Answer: 2.8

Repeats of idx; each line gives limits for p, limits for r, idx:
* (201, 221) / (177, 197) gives 0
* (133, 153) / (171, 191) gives 0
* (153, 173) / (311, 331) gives 10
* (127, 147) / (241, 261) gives 10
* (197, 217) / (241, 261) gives 100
